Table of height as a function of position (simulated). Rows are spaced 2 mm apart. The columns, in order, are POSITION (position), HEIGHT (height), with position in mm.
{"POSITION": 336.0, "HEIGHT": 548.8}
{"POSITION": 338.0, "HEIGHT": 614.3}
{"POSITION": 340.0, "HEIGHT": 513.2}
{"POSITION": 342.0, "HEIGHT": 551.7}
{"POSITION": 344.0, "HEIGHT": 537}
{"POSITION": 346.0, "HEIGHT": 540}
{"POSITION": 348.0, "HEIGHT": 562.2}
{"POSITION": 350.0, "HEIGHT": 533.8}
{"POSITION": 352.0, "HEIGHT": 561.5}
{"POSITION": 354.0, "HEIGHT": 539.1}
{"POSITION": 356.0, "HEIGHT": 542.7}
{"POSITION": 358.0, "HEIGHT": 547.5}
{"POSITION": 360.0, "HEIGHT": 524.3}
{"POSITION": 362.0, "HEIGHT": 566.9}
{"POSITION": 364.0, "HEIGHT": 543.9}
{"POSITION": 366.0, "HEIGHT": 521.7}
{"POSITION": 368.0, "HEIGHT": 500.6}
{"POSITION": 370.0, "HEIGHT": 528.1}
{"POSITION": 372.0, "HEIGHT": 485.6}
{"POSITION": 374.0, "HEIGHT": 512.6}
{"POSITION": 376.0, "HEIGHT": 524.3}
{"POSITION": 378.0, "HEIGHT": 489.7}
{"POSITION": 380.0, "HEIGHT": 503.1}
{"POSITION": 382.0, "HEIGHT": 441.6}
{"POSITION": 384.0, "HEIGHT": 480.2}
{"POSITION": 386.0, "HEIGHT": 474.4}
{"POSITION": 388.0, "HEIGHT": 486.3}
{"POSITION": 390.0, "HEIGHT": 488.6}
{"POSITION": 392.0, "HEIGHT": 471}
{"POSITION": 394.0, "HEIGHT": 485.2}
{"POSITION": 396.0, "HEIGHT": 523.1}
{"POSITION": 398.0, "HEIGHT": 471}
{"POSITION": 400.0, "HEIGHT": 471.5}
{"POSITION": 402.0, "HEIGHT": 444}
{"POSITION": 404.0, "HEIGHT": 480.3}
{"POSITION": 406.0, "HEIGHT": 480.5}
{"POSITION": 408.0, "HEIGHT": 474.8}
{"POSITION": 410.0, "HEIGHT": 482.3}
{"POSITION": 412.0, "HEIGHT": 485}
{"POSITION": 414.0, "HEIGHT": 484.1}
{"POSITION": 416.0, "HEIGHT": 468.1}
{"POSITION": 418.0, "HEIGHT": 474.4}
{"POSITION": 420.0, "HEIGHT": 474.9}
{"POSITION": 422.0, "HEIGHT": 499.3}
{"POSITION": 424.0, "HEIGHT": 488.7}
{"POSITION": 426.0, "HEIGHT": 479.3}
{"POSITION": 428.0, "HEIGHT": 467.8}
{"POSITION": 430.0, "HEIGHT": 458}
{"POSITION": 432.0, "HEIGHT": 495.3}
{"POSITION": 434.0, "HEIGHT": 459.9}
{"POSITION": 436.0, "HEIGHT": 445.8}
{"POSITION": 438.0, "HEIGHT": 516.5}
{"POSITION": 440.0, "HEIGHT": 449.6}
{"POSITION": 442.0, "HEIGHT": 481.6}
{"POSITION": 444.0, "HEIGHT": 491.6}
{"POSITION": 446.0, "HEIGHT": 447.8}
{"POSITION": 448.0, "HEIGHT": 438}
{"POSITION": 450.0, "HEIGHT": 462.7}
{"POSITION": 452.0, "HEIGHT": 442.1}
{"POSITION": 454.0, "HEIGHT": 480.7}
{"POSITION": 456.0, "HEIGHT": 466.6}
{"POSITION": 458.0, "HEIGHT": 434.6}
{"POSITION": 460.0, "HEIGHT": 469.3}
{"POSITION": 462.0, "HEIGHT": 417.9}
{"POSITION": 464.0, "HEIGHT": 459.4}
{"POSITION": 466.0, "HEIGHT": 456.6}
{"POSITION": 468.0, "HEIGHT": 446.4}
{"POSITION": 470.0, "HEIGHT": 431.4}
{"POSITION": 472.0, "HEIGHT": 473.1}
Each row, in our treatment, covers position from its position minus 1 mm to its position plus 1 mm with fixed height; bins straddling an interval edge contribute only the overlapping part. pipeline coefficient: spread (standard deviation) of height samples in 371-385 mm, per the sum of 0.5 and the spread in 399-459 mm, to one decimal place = 1.3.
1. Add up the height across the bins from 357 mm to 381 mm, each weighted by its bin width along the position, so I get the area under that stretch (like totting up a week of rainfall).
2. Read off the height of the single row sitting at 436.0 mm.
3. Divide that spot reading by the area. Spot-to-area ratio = 0.036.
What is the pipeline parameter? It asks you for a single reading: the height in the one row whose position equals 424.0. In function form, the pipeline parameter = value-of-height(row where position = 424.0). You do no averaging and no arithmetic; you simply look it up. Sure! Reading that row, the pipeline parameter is 488.7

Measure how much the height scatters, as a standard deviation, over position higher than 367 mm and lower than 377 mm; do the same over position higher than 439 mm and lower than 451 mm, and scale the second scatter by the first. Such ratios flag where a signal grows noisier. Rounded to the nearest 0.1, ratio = 1.2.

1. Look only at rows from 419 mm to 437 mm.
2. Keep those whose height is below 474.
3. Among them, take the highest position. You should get 436.0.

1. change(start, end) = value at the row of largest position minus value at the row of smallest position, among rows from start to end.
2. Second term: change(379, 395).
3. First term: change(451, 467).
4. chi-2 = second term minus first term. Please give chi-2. -32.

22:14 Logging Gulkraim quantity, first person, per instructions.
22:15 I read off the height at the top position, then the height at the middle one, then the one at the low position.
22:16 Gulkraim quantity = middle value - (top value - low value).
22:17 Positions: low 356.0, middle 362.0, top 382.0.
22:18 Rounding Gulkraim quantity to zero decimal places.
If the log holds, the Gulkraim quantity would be 668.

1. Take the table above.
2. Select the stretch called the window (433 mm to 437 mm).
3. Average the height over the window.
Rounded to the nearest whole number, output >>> 453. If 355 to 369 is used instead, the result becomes 535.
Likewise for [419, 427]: 486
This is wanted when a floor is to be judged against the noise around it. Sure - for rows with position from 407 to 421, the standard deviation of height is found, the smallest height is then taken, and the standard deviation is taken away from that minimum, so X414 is 462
